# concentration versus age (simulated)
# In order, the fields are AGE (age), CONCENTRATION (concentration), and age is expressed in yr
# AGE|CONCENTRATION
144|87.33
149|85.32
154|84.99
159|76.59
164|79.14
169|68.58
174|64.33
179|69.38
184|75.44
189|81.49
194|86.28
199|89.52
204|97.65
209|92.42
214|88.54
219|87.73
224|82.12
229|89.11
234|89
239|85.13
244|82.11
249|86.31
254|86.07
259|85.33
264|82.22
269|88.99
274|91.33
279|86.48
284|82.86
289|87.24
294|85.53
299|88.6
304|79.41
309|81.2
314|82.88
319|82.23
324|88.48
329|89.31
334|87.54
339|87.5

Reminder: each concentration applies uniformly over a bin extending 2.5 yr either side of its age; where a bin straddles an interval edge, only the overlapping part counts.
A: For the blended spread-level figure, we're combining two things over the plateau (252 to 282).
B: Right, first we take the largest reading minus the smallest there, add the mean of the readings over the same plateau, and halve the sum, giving 47.9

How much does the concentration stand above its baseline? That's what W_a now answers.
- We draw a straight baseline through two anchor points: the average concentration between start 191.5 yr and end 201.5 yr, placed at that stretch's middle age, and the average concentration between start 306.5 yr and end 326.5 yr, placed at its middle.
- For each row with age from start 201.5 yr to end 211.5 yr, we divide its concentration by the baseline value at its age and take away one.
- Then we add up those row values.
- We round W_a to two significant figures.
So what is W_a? 0.17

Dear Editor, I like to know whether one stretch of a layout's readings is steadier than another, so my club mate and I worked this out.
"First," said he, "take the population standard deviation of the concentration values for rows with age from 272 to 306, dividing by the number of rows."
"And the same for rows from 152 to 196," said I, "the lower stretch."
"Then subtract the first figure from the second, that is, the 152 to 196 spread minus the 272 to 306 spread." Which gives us 4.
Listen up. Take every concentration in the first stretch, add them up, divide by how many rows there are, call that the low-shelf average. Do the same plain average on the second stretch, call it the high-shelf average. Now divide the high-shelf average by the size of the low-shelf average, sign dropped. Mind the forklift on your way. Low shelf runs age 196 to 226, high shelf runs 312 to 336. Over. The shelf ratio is 0.96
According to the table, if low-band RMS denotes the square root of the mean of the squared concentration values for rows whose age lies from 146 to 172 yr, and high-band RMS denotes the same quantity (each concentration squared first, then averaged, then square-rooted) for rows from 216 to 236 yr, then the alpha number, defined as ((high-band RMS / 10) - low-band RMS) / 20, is -3.5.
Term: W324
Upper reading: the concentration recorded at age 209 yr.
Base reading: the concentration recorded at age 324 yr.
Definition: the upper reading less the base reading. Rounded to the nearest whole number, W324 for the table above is 4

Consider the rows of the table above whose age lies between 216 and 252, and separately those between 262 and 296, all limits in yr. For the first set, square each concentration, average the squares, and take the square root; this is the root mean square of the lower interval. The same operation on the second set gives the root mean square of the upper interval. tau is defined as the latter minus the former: 0.5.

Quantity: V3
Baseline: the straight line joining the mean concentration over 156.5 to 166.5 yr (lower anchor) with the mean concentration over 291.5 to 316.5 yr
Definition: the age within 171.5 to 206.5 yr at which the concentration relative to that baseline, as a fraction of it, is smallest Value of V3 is 174 yr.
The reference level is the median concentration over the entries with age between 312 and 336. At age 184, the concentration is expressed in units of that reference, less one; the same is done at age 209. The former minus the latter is -0.19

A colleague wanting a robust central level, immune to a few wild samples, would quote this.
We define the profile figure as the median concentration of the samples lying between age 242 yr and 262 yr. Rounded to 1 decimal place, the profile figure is 85.7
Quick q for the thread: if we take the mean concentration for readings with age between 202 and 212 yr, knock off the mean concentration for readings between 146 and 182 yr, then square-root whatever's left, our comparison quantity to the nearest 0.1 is 4.4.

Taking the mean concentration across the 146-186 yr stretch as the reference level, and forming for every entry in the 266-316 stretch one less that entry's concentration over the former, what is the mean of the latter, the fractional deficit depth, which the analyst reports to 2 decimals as -0.13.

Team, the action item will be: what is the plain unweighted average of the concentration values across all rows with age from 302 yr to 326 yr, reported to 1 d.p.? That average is 82.8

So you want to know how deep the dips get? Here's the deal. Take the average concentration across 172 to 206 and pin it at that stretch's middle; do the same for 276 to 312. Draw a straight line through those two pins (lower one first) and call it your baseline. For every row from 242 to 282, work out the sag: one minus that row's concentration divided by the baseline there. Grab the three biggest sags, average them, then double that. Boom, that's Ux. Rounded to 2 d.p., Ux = 0.00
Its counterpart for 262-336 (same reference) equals 0.10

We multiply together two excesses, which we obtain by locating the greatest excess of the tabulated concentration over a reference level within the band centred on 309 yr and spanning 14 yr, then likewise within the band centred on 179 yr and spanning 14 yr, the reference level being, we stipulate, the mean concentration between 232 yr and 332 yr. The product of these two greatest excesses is 27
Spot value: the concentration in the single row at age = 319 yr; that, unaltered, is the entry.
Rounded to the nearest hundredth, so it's 82.23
